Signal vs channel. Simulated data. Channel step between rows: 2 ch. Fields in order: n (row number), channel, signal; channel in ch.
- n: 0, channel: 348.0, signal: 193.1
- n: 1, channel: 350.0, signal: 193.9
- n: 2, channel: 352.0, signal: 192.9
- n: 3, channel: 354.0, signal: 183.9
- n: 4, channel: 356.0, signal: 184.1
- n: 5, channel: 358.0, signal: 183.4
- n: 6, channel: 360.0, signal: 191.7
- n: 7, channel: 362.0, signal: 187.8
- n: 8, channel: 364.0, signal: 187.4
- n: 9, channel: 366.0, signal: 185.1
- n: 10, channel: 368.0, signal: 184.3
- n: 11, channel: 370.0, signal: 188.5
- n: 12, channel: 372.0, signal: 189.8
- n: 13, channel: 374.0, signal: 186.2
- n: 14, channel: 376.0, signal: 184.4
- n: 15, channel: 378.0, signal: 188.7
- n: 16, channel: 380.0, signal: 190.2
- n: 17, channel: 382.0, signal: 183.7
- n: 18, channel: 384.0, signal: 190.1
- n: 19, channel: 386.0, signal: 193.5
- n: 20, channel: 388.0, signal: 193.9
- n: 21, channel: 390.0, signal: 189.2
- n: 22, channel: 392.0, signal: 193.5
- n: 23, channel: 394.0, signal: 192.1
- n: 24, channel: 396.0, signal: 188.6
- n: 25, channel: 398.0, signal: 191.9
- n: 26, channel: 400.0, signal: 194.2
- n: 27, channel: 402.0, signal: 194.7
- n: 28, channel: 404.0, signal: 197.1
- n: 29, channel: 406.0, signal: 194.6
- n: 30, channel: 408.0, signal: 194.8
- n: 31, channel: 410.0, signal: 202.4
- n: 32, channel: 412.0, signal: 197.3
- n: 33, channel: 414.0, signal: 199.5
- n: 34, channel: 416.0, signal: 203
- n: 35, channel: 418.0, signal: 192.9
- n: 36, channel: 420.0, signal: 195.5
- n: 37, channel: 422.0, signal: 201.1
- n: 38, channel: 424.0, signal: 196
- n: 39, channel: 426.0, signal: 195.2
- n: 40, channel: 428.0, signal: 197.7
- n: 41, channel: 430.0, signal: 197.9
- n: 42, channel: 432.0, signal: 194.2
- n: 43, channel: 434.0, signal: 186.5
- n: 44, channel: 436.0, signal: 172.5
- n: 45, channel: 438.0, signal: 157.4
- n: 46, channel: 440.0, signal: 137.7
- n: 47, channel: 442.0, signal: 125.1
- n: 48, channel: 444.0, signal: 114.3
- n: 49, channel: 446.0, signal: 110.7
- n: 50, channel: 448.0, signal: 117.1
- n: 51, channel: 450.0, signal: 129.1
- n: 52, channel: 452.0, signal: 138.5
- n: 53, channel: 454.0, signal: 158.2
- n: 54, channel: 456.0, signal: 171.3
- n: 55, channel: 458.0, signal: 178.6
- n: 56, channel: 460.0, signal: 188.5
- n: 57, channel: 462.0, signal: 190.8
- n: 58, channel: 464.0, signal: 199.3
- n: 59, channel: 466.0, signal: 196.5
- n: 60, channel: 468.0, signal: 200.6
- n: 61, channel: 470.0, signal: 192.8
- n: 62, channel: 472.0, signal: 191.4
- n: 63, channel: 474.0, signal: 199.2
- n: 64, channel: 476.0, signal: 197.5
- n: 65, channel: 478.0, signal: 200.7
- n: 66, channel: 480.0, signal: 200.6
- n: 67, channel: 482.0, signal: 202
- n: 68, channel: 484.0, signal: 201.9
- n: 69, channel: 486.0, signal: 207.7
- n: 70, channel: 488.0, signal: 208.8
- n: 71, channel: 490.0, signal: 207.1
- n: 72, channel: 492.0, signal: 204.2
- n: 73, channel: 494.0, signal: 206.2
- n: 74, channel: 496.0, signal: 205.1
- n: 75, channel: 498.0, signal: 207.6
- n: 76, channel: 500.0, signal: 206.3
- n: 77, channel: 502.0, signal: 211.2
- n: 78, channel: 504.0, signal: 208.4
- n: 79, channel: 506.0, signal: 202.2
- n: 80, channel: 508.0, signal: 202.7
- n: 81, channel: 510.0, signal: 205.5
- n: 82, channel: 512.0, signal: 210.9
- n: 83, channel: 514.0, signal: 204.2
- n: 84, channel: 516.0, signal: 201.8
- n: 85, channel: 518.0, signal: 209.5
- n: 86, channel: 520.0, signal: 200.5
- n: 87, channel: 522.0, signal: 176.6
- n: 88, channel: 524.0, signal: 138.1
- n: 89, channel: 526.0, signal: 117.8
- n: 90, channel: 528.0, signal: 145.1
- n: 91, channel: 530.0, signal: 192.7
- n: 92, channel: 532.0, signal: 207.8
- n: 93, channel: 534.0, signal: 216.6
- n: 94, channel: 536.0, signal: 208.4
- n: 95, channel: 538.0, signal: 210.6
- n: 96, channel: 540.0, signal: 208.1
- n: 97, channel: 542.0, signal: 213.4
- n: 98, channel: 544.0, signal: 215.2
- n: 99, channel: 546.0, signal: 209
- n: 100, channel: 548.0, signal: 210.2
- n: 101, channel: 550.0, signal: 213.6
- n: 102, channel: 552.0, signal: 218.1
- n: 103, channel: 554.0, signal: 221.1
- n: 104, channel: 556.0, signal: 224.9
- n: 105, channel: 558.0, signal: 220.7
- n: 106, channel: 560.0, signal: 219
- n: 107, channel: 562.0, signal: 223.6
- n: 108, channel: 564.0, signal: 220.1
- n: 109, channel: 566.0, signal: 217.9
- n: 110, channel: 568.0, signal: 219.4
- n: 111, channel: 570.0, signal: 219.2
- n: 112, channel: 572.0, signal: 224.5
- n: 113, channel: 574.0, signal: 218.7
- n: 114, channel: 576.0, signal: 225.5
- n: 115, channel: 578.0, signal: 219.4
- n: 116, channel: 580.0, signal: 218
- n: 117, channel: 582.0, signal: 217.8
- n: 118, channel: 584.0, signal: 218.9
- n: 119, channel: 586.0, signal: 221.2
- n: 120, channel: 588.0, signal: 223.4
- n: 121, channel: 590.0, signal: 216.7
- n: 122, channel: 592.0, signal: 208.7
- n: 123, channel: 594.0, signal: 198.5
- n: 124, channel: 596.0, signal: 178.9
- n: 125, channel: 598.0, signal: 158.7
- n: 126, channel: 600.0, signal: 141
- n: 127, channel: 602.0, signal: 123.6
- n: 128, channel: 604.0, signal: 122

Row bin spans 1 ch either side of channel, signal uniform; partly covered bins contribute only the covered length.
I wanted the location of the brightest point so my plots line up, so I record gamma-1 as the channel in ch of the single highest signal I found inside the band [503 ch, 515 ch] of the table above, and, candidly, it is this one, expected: 512.0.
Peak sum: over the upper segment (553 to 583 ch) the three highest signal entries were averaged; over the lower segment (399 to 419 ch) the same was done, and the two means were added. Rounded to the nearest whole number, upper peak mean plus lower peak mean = 427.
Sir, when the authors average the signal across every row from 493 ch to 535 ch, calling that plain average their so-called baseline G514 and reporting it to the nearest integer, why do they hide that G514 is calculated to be 194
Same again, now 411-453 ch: 169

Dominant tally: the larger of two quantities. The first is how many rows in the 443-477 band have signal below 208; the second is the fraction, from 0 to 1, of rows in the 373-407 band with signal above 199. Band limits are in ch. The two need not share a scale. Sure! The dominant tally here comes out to 17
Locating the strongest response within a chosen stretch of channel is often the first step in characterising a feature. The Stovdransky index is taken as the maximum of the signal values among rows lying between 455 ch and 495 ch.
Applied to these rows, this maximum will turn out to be 208.8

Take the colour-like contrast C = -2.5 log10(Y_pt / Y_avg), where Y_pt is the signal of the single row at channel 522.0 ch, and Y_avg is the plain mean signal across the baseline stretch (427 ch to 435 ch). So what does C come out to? 0.1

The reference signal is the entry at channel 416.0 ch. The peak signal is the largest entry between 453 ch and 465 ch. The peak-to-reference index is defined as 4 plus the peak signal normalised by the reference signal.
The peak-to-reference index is 4.98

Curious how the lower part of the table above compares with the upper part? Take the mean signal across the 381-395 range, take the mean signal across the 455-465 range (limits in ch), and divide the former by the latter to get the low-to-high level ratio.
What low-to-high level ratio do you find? 1.03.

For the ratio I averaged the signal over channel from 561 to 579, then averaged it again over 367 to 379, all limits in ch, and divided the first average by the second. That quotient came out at 1.18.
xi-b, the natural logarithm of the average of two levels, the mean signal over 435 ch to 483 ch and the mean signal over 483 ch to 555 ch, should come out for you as 5.22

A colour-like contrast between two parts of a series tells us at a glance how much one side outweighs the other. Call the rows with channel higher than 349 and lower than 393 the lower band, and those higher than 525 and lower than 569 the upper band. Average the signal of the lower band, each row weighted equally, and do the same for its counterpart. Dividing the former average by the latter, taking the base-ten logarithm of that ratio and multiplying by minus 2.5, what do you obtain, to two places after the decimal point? 0.10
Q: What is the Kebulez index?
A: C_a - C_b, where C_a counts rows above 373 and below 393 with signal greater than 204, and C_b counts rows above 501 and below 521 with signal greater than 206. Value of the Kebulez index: -4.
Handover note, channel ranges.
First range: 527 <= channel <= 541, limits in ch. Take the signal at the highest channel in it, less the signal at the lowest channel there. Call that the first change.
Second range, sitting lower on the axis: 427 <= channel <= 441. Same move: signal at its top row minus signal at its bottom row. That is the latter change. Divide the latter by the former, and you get -1.0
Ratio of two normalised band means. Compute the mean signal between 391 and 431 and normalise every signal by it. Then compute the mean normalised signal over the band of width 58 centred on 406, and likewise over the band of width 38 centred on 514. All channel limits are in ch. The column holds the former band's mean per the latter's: 1.01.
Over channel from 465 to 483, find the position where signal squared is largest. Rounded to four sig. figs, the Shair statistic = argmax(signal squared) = 482.0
